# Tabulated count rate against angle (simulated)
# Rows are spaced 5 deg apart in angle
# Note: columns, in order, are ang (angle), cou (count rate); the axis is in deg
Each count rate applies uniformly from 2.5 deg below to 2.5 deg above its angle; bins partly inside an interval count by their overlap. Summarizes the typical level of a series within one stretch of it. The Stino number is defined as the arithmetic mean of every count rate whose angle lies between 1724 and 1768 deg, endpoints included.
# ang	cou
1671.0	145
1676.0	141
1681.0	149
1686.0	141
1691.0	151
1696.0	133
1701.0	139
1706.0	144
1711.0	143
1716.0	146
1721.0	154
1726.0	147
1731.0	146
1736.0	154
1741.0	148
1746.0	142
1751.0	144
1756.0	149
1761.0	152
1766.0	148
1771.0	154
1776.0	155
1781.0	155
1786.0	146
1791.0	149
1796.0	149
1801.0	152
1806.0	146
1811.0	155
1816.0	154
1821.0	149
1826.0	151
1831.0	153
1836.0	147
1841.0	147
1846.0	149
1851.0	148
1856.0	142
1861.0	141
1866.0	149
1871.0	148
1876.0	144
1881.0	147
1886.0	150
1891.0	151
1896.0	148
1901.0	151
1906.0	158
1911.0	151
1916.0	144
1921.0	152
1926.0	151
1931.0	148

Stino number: 148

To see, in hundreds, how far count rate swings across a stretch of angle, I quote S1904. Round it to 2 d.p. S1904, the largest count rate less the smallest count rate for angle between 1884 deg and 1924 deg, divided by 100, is 0.14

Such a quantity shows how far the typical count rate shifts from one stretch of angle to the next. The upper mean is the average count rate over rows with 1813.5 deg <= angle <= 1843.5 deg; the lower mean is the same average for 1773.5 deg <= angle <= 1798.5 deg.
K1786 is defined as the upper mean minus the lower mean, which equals -1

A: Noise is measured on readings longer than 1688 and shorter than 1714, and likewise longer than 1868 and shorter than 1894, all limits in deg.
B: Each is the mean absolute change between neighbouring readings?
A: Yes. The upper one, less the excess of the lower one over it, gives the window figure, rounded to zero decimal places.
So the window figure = -2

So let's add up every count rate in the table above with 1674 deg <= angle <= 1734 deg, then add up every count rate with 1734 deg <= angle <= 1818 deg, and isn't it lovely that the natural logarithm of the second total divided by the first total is 0.4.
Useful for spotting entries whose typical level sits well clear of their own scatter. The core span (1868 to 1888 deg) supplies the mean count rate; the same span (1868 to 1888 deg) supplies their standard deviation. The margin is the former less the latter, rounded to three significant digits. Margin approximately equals 145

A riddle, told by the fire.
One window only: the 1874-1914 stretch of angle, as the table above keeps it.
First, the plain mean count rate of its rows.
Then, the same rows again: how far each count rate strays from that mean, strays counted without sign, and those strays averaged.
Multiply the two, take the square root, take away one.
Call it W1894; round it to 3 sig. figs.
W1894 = 19.3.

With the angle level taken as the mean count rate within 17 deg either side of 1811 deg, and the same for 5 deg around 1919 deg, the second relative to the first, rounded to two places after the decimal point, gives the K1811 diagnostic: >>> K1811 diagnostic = 0.98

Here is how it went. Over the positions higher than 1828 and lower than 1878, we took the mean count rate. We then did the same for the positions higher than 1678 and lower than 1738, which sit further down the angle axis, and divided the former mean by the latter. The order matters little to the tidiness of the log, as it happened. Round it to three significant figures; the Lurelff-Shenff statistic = 1.01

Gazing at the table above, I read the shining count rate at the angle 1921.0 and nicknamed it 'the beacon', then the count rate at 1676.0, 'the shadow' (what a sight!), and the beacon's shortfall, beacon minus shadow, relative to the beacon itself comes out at 0.07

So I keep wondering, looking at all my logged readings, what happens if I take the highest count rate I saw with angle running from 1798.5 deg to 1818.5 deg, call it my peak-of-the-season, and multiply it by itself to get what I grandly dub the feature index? 24025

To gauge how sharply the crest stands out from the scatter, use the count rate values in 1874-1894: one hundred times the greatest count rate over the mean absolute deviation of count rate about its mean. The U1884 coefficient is 6040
